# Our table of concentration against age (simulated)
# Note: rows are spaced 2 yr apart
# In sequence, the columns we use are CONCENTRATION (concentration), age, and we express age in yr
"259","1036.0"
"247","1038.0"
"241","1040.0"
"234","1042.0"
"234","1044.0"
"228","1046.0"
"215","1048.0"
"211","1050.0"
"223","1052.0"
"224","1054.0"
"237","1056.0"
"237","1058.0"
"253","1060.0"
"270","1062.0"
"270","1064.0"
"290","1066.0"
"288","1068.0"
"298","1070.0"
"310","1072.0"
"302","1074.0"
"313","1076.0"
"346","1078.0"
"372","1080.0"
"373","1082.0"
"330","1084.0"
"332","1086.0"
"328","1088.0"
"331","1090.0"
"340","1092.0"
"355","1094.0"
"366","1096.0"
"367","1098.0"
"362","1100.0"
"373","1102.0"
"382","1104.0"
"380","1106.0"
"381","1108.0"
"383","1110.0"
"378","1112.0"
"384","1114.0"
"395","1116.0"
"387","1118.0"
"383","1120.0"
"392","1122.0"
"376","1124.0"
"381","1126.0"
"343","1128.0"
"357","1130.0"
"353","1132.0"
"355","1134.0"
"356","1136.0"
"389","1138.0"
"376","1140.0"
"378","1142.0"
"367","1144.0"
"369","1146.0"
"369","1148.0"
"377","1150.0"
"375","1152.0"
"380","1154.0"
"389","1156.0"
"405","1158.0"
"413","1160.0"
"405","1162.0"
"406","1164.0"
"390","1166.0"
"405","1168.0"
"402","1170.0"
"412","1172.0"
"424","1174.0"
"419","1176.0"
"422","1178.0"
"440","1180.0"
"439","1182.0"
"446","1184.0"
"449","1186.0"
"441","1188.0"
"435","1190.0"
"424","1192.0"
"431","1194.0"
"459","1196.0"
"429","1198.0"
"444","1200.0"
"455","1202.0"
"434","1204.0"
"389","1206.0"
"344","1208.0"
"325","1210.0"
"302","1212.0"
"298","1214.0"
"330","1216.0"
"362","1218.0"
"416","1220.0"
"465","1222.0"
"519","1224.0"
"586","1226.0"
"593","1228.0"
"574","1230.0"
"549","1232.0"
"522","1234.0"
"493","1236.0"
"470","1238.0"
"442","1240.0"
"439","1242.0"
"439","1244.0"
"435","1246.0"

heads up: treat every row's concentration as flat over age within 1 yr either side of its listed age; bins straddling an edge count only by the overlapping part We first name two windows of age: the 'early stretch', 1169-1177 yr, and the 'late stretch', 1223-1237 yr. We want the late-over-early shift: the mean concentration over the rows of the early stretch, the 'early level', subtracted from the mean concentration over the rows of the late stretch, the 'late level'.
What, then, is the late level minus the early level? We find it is 134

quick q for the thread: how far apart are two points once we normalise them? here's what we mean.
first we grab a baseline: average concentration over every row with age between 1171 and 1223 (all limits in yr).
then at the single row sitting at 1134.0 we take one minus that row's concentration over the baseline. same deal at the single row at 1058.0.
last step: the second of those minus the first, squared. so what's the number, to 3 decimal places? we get 0.083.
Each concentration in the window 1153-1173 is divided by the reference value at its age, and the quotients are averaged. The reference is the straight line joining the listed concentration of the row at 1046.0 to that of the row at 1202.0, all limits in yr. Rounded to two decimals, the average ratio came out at 1.01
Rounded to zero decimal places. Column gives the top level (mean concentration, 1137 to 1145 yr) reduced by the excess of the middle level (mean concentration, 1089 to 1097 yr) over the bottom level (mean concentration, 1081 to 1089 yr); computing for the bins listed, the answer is 370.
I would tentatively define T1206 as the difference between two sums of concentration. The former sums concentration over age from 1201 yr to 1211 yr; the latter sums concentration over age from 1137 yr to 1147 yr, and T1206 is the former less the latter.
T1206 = 68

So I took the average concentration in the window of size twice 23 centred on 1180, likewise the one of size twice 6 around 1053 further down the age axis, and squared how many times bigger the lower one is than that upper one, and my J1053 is 0.28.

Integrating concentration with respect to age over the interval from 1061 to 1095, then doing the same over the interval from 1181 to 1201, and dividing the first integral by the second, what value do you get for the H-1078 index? 1.2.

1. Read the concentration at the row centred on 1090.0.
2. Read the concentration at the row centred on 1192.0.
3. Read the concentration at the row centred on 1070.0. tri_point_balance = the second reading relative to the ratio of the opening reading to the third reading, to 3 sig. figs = 382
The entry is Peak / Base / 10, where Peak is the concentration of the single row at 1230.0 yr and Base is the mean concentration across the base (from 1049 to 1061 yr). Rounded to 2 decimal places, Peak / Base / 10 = 0.25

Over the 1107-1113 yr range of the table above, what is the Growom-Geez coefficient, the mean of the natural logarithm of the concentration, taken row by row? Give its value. 5.94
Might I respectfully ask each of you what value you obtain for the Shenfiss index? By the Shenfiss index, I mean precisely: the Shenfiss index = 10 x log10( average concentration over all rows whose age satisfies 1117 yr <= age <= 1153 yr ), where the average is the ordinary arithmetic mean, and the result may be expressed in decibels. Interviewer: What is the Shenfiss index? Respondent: 25.7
